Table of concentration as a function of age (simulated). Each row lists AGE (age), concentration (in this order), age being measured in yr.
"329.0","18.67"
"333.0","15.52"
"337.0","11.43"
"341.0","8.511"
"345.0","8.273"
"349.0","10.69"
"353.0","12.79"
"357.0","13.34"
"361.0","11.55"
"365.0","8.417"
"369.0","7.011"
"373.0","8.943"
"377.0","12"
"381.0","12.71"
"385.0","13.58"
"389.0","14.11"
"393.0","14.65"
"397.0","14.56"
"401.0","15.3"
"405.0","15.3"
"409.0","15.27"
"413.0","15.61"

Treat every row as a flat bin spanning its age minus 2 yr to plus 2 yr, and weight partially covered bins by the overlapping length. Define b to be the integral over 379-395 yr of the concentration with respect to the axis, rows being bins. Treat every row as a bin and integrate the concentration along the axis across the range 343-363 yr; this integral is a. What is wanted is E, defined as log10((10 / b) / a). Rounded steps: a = 227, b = 220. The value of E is -3.70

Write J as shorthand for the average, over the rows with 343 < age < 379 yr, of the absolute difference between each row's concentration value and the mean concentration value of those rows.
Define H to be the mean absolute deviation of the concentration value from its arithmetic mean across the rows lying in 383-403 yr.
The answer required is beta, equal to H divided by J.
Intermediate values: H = 0.5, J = 1.9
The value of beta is 0.2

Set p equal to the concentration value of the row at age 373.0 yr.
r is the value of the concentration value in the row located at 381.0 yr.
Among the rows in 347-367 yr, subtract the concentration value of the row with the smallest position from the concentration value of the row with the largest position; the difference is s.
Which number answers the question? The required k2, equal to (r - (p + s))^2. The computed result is 36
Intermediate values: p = 8.943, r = 12.71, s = -2.3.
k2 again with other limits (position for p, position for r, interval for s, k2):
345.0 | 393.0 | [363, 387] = 1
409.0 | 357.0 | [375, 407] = 27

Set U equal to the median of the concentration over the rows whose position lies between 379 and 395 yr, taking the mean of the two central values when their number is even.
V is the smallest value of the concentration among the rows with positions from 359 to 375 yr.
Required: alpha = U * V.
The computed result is 97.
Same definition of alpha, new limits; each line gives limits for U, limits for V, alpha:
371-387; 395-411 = 180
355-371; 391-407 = 145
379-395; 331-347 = 115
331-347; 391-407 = 145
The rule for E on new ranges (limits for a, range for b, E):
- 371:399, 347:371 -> -3.97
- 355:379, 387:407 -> -3.86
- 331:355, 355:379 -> -3.82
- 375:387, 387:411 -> -3.74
